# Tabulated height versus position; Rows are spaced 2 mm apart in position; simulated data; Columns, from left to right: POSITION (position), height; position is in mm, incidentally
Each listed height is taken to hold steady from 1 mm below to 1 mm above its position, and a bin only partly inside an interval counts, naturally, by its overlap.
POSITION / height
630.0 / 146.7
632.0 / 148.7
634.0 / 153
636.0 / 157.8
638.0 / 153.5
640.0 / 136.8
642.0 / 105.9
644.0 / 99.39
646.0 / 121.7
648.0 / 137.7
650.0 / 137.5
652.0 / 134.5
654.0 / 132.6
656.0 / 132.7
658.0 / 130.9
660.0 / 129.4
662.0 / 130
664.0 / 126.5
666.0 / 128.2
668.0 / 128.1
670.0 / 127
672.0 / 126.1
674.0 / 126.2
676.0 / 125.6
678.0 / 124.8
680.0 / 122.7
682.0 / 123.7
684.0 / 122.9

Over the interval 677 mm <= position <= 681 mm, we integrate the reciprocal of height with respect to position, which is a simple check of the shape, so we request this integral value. 0.0323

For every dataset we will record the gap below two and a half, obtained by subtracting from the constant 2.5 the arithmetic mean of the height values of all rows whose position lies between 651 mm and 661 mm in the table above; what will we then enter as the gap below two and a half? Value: -130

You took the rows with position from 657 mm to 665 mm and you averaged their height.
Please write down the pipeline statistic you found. 129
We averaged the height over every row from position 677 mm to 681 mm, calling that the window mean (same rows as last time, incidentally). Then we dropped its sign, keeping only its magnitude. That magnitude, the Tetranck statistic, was 124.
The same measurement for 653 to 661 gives 131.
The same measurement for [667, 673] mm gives 127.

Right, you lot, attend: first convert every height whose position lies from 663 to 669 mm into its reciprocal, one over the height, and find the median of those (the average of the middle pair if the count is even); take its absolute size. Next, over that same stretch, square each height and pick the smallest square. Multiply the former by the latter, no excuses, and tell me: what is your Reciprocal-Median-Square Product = 124.9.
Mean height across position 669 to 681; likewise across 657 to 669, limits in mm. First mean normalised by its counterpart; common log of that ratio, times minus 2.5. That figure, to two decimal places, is 0.03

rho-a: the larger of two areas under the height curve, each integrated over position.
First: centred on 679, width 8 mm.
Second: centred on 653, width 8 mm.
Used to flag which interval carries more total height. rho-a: 1075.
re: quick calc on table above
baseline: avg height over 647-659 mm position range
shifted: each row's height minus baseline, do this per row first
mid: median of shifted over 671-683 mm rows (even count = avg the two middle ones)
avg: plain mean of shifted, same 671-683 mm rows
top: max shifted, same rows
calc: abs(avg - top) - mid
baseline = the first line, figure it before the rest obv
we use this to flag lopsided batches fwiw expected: 10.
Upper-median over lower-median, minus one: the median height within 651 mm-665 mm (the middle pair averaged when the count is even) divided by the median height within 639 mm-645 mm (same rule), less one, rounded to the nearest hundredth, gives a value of 0.24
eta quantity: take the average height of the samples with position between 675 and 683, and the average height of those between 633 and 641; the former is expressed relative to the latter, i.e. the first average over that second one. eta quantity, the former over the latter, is 0.83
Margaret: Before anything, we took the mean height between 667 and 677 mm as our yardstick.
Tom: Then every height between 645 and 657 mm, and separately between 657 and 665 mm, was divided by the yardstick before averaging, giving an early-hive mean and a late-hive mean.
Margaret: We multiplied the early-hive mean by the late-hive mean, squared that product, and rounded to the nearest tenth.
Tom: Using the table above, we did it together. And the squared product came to 1.1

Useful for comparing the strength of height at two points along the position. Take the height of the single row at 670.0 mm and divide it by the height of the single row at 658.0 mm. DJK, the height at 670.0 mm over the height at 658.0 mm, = 0.97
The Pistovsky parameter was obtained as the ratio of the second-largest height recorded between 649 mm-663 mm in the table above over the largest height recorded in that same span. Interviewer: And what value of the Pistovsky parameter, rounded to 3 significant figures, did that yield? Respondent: 0.978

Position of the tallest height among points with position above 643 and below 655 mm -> 648.0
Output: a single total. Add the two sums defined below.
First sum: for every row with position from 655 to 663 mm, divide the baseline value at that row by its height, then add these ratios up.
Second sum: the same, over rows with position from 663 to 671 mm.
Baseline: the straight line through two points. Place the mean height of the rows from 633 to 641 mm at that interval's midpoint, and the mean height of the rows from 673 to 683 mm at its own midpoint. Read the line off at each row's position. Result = 8.3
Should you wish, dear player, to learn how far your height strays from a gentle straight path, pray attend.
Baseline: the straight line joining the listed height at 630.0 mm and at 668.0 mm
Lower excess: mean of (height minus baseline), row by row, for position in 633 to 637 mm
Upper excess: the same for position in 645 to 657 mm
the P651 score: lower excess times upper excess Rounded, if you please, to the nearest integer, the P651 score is -41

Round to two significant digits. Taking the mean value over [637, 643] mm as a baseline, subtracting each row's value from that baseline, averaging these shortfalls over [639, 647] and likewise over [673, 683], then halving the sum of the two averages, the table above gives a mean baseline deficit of 12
